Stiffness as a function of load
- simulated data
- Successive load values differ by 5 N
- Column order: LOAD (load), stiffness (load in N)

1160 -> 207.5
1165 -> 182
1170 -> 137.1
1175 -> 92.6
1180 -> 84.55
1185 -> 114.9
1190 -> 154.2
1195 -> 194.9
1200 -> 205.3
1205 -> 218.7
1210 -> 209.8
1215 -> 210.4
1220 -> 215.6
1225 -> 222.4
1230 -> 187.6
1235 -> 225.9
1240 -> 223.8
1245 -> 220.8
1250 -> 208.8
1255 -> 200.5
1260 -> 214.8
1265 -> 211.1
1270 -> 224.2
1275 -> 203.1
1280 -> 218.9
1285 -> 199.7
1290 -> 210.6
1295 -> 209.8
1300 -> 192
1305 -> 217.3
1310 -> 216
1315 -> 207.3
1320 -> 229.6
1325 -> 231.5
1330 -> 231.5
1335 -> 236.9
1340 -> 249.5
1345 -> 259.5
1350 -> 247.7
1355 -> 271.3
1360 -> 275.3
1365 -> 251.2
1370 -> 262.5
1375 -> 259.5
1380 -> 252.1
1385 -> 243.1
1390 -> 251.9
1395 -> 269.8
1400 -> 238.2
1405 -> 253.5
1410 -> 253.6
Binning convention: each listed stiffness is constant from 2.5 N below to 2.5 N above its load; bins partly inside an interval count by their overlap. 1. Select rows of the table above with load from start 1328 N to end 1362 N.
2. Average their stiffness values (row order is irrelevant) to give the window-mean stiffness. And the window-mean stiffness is 253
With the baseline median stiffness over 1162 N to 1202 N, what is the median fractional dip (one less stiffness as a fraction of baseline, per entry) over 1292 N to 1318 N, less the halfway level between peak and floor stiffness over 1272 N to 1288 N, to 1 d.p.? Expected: -209.7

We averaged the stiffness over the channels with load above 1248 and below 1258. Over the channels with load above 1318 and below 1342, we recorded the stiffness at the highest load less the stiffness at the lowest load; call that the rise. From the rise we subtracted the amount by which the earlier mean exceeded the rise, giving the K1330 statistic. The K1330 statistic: -165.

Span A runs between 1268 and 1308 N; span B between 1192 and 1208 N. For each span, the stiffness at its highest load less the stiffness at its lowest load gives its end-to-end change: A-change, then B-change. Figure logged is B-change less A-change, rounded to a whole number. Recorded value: 31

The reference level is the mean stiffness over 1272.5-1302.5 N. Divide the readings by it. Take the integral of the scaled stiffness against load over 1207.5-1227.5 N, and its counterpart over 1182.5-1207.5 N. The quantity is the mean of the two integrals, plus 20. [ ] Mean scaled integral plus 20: 41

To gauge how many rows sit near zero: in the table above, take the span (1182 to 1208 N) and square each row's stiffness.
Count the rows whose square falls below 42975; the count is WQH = 4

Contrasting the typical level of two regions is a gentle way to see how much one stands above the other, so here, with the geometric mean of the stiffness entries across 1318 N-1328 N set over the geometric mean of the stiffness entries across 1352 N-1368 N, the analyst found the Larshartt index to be 0.87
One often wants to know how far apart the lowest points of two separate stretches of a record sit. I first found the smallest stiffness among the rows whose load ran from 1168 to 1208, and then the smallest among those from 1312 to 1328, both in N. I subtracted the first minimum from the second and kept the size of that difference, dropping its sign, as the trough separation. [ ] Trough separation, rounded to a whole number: 123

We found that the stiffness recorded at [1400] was 238.2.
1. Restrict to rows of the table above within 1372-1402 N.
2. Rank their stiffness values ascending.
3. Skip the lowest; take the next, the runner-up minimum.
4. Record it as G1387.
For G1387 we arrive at 243.1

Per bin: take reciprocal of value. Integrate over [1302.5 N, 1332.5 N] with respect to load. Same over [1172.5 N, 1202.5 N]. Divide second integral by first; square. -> 3.1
